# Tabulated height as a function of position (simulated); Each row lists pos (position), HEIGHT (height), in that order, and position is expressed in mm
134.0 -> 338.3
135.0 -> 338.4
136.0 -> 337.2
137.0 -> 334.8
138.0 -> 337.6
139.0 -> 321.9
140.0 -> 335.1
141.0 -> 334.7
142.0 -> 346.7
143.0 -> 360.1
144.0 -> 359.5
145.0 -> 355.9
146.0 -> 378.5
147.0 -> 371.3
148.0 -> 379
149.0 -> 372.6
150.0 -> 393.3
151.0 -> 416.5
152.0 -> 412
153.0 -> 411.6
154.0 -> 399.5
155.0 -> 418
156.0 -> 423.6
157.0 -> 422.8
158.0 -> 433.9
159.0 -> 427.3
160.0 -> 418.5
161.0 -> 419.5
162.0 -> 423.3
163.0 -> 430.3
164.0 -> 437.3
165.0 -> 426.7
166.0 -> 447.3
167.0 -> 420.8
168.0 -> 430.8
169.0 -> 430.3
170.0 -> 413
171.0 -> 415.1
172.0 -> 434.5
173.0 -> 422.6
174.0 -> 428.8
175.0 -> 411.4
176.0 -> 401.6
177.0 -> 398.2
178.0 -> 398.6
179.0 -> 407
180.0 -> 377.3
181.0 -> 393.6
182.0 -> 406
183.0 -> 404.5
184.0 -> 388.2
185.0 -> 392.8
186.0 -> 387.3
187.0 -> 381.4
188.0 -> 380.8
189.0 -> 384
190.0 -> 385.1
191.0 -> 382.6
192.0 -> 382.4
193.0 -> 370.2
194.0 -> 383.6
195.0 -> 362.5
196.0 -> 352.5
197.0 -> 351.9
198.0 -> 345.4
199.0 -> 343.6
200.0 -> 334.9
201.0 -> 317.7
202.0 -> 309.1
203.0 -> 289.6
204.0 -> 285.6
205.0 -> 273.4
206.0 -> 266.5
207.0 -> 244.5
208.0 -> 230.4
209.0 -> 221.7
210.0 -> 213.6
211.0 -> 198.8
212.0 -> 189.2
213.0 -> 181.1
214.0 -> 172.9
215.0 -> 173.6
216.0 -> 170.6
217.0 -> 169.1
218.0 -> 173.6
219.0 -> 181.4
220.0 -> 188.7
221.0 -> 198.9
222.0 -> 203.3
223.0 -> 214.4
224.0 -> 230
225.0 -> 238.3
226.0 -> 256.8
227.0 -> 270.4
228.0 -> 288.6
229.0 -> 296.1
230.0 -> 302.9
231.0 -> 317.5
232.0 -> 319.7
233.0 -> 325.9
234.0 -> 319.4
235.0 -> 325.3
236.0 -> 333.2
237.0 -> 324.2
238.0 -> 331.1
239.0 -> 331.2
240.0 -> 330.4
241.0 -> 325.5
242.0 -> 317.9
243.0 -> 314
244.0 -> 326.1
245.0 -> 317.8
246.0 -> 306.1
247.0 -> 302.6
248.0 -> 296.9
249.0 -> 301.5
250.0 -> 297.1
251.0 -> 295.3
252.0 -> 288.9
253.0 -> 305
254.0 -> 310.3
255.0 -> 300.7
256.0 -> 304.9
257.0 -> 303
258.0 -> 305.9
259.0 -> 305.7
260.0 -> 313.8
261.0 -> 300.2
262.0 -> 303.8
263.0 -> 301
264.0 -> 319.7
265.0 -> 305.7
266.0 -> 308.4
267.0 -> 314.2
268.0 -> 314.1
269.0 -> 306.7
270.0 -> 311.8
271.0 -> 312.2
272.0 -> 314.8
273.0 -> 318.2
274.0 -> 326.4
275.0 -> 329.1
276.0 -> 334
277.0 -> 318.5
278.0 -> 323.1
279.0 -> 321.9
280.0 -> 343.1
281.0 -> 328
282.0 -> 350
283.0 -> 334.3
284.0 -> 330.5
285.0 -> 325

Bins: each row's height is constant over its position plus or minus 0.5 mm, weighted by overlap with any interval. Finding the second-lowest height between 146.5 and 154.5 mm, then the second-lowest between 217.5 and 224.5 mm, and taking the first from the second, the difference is -191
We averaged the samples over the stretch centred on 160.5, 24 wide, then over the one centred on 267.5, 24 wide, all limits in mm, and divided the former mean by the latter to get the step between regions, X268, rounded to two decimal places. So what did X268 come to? 1.34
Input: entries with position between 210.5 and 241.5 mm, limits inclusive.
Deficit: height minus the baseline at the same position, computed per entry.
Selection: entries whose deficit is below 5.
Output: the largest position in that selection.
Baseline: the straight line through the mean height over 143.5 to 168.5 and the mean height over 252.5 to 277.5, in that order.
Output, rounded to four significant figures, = 241.0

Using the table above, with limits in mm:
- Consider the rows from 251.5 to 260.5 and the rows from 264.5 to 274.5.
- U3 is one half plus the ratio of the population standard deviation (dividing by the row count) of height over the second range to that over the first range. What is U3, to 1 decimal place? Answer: 1.4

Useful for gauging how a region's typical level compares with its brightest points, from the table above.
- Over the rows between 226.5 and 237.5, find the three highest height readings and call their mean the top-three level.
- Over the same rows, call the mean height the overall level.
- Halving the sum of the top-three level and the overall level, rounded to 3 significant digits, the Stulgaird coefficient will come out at 320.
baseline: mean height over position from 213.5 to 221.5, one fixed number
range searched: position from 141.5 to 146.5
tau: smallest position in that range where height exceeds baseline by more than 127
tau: 142.0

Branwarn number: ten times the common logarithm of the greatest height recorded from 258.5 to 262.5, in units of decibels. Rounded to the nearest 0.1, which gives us 25.0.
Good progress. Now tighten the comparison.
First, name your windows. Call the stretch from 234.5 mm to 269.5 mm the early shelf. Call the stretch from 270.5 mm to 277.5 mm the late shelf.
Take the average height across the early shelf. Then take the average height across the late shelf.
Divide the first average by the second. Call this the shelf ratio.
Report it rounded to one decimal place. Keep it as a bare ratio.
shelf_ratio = 1.0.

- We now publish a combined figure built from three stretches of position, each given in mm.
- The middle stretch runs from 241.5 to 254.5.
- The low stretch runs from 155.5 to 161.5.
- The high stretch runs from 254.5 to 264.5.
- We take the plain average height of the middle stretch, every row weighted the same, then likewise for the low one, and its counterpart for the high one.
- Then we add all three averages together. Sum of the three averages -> 1036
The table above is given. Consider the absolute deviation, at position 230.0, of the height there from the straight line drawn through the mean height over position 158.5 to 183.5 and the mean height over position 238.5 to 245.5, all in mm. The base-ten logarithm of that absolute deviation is 1.6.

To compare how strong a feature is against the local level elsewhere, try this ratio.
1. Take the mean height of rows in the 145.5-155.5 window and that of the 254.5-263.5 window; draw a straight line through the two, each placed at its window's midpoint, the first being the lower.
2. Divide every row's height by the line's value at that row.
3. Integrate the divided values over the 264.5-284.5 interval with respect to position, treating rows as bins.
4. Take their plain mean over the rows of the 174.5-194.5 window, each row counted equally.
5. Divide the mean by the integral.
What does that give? 0.0481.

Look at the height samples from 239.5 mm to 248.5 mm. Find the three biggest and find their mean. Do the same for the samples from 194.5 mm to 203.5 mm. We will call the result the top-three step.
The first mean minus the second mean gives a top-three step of -28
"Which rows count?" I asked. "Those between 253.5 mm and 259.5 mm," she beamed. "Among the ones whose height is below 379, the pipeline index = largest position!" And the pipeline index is 259.0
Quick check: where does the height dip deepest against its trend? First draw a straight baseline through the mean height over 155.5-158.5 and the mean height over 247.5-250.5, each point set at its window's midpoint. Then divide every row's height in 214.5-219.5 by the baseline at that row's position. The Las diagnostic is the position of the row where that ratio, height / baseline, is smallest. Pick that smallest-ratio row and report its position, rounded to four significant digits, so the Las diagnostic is 217.0 mm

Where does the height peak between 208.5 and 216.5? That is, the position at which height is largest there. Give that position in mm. 209.0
